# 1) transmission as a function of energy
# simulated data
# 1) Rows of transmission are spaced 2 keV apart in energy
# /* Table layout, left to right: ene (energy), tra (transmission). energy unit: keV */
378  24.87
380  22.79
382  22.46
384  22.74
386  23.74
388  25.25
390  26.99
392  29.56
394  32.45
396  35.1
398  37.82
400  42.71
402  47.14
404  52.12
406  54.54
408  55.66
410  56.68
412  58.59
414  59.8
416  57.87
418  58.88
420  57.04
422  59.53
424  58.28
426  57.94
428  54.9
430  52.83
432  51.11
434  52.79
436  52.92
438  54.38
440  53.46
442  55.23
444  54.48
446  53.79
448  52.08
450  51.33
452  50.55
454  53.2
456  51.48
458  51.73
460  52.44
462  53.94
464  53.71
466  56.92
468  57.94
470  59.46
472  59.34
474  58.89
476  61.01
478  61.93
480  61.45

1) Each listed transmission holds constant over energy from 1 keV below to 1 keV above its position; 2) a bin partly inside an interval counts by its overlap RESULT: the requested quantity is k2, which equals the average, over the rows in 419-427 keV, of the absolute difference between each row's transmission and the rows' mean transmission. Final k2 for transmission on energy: 0.71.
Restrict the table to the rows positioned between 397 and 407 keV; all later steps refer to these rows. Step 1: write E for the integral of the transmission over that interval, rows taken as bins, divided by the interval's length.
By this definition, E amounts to 47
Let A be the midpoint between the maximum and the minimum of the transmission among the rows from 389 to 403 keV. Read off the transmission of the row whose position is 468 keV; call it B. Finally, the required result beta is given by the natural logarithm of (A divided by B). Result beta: -0.4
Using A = 37.1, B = 57.94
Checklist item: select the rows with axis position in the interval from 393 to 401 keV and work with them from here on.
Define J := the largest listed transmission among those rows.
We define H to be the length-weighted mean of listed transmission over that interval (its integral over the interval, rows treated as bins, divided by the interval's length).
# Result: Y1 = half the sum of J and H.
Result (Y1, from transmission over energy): 40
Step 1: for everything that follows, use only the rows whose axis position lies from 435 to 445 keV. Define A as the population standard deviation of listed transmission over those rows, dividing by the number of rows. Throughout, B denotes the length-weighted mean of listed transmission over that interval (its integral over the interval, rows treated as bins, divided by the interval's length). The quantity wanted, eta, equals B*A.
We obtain 44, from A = 0.8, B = 54.1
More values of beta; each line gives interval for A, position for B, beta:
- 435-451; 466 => -0.1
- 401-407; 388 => 0.7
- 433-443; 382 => 0.9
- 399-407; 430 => -0.1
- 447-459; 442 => -0.1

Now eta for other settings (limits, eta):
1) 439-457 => 78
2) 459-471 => 141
